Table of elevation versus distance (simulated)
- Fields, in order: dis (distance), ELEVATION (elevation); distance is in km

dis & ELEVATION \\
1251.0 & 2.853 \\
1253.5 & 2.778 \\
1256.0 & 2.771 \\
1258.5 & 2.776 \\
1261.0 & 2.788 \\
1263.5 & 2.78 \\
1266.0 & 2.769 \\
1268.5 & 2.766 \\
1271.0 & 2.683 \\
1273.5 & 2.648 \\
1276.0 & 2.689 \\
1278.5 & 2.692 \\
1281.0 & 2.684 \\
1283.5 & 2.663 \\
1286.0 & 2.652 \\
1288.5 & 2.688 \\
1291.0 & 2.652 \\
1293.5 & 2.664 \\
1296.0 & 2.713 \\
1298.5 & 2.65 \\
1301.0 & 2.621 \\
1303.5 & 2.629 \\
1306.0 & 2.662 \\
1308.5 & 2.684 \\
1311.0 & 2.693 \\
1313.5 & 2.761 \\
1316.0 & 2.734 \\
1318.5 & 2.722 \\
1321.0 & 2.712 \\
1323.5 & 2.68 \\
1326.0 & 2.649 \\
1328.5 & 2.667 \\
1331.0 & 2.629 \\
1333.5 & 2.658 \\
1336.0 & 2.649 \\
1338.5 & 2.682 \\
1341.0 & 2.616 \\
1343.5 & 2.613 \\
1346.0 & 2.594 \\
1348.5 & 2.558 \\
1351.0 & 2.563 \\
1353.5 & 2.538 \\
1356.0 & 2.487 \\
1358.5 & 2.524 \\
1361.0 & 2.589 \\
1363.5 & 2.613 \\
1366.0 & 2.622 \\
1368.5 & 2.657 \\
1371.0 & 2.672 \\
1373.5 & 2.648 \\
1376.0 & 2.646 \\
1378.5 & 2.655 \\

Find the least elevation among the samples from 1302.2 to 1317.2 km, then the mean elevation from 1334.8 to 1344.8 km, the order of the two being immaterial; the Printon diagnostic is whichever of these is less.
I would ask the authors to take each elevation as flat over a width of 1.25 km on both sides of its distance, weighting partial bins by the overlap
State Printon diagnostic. 2.63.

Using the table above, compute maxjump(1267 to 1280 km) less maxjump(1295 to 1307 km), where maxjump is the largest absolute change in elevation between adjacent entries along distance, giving 0.02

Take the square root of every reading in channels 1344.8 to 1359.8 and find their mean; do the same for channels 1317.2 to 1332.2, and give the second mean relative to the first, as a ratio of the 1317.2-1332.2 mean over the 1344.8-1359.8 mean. 1.03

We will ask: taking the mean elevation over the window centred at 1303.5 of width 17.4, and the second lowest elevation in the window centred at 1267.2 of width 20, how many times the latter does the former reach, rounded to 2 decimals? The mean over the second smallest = 0.99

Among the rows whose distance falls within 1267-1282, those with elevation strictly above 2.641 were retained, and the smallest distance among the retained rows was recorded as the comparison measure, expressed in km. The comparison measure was 1268.5 km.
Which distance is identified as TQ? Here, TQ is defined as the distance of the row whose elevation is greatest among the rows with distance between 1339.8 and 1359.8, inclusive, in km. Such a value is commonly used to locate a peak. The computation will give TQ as 1341.0 km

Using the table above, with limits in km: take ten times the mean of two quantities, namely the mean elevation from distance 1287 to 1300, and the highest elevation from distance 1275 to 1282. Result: 26.8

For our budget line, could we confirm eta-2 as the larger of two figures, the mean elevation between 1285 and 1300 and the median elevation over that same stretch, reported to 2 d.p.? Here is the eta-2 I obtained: 2.67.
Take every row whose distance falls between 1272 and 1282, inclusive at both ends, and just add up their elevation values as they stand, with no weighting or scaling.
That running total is 10.7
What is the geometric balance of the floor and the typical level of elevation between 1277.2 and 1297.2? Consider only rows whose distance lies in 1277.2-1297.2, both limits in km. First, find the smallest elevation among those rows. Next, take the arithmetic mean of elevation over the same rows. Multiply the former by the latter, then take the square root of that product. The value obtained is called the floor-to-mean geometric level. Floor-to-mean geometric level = 2.66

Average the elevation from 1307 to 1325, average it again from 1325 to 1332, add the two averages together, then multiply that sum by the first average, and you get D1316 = 14.5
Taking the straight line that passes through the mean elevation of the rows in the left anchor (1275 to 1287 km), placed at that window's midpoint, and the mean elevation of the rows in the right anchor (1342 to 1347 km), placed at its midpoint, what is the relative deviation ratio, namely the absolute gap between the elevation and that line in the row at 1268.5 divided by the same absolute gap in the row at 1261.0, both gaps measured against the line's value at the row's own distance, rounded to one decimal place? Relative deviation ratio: 0.8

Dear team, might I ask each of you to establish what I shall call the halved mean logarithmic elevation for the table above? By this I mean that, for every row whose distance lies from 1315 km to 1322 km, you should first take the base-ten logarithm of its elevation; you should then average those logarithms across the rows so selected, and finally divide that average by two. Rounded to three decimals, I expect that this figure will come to 0.217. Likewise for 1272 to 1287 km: 0.213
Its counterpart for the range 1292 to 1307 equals 0.212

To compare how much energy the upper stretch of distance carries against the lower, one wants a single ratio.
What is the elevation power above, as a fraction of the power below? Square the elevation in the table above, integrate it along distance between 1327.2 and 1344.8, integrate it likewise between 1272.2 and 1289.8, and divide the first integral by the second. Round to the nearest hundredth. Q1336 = 0.98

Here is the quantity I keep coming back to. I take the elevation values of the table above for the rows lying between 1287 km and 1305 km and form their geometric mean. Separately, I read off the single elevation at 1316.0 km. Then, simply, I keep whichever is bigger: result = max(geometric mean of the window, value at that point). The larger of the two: 2.73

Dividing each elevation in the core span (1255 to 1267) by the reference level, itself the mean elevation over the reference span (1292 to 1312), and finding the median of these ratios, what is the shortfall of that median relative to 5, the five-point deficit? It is 3.96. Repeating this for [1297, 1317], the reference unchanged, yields 4.00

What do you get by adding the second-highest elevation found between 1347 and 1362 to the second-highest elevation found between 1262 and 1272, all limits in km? 5.33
